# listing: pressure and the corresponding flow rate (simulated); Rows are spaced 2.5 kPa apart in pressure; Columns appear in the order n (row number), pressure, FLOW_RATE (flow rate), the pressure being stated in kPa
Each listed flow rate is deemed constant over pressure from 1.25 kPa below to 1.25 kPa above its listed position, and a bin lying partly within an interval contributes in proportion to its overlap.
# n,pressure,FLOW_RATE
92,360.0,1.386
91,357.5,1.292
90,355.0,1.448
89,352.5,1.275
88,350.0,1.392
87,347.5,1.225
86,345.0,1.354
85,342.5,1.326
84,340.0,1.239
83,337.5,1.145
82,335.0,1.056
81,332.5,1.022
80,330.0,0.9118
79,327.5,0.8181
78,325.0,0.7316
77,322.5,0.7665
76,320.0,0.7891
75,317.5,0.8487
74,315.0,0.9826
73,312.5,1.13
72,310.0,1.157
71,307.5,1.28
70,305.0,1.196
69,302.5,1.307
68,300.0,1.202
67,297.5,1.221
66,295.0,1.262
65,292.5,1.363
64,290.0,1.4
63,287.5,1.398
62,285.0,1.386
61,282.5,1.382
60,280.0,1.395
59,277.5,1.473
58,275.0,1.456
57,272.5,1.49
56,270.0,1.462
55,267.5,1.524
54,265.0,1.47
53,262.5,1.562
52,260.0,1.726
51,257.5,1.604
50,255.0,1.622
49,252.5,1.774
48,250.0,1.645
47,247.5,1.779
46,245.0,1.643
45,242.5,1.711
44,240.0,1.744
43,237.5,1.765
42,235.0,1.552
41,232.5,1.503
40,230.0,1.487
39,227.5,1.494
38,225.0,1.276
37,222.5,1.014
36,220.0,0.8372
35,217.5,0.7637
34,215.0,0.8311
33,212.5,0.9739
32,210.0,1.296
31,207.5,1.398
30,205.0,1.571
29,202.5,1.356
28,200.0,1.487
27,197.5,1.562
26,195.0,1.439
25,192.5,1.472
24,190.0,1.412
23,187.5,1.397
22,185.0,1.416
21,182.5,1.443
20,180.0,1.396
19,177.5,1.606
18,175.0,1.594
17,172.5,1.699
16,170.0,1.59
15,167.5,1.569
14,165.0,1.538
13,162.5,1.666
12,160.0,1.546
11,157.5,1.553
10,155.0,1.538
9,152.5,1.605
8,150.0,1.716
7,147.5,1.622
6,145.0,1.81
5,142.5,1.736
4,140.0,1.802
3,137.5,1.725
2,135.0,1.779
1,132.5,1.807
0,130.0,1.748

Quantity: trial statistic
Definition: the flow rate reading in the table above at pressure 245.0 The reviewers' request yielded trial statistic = 1.643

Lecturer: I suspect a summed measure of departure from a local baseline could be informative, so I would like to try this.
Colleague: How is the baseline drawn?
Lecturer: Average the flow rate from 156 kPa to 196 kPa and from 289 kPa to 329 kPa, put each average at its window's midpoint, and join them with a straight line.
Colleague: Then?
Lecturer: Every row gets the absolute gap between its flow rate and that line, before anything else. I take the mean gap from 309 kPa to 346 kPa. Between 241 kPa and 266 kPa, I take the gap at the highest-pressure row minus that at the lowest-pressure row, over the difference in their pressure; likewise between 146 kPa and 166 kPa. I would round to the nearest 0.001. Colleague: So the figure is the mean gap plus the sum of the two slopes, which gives 0.178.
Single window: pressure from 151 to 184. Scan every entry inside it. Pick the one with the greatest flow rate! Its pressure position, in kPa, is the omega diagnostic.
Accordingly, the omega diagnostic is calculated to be 172.5 kPa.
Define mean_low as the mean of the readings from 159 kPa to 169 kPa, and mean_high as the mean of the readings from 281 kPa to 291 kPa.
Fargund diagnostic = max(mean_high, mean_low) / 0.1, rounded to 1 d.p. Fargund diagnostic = 15.8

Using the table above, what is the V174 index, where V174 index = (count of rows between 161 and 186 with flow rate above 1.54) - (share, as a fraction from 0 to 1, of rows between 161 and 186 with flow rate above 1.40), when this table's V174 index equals 5.10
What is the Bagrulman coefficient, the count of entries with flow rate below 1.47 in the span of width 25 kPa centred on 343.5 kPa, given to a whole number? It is 10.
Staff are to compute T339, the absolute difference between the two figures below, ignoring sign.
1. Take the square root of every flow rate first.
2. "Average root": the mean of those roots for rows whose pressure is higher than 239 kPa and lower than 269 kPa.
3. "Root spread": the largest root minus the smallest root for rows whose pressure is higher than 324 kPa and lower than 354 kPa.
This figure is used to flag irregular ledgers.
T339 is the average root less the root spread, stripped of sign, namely 0.96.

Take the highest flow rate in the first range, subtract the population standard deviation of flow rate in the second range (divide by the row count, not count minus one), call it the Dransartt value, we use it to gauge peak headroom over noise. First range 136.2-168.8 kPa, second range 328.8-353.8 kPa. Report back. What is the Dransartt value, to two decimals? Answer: 1.66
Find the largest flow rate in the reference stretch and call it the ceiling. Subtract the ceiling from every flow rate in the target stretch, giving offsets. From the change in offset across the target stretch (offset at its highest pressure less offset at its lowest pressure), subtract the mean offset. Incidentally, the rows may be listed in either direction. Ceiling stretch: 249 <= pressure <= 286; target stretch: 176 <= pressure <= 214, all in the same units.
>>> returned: -0.3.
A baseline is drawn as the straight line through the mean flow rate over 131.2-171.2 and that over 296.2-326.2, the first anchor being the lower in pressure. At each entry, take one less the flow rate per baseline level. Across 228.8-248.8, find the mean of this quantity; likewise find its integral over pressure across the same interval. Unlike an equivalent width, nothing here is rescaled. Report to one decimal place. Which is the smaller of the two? -4.8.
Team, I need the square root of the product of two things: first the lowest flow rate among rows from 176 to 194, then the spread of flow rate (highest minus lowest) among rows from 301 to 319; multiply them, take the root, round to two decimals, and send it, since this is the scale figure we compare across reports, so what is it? 0.80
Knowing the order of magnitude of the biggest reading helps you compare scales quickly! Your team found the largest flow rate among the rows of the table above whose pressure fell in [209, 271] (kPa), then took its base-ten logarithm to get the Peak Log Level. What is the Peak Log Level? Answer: 0.250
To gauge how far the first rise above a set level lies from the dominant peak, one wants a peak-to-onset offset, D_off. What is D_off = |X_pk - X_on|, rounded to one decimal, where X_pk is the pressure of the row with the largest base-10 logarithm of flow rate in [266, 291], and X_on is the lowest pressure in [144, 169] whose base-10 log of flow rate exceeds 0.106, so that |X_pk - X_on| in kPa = 122.5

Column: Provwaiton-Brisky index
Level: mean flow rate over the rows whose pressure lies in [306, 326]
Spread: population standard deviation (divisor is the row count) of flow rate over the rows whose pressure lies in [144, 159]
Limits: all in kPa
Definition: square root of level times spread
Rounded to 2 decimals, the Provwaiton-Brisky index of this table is 0.30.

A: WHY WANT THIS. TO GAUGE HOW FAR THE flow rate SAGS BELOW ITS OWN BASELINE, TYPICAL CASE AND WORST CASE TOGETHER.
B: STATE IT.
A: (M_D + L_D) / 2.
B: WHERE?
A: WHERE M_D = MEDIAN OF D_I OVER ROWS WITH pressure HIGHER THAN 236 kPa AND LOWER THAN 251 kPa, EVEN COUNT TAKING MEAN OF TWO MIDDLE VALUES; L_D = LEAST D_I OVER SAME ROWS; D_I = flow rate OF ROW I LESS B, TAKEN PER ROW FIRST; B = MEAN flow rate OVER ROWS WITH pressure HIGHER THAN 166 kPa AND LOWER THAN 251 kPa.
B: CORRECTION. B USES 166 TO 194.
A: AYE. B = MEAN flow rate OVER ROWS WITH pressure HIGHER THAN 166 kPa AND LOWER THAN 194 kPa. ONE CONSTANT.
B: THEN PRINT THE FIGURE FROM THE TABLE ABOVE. 0.2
